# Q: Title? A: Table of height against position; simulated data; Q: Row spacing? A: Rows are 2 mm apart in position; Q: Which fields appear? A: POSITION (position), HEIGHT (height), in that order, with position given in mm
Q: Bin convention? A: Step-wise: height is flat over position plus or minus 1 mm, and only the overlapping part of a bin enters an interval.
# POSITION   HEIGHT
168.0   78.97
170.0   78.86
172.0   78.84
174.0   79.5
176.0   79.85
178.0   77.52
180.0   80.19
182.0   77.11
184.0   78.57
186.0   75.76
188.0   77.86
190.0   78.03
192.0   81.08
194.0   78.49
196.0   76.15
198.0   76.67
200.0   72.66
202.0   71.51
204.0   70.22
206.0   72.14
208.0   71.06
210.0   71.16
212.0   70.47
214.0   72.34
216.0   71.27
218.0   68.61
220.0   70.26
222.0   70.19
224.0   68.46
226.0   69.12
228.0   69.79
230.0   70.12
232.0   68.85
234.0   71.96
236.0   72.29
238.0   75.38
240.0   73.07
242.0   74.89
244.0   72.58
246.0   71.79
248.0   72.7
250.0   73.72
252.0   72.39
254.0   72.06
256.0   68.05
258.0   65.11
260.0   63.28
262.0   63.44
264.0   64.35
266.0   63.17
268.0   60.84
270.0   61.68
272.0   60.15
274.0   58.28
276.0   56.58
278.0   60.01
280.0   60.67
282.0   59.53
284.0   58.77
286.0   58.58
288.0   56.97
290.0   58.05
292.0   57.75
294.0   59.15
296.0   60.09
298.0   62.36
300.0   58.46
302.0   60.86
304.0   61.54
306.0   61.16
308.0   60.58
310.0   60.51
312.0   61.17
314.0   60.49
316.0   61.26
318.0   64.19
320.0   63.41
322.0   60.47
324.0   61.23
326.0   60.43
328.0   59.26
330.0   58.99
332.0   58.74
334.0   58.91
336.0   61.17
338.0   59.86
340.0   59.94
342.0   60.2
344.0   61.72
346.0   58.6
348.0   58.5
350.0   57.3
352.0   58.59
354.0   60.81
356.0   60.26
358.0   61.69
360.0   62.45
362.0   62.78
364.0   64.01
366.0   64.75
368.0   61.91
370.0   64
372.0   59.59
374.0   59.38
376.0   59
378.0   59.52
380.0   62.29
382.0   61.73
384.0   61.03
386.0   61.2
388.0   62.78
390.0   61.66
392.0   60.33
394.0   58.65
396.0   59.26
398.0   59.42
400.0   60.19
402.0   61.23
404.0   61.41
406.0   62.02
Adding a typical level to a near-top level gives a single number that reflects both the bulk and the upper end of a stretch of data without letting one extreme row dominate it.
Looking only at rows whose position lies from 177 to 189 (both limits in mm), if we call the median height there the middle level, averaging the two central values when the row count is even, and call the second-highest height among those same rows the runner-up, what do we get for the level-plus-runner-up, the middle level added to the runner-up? 156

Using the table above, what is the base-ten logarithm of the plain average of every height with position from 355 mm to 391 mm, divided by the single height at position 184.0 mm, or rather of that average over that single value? -0.105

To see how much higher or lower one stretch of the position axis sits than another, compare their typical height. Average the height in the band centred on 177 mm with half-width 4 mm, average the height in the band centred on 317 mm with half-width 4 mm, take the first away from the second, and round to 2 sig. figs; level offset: -17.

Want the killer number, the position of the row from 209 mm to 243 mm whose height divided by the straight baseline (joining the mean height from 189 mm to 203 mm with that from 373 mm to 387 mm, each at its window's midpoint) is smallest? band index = 218.0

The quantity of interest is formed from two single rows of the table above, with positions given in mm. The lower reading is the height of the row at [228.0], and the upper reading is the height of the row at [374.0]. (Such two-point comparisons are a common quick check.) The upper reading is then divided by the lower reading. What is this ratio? 0.85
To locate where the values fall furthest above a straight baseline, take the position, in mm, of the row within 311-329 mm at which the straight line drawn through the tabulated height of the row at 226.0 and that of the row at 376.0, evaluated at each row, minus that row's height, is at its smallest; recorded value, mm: 318.0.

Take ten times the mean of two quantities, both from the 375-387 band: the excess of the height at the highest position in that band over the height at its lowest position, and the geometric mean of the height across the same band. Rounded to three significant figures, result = 315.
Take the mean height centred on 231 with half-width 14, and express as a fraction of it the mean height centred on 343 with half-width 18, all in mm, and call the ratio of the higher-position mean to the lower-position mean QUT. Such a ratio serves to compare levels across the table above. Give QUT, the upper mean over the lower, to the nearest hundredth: 0.84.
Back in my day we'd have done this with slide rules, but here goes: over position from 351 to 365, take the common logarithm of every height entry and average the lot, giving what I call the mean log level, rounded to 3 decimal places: 1.789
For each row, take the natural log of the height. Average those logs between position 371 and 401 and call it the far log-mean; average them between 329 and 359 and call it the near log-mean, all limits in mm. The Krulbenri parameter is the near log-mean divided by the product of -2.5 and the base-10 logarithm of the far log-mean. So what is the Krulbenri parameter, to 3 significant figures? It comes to -2.67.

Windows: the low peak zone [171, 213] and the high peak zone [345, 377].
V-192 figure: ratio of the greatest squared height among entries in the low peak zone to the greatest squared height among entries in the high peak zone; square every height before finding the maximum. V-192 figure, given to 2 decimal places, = 1.57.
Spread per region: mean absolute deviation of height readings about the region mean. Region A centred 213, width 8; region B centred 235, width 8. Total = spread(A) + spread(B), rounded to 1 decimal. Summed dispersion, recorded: 2.2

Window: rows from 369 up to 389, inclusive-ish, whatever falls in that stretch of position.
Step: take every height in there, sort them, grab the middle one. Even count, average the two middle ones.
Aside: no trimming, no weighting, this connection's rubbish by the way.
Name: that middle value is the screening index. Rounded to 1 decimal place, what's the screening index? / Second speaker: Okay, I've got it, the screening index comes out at 61.1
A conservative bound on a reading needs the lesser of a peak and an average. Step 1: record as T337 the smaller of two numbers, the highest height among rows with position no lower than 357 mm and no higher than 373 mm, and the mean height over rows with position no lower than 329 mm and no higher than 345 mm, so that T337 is 60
